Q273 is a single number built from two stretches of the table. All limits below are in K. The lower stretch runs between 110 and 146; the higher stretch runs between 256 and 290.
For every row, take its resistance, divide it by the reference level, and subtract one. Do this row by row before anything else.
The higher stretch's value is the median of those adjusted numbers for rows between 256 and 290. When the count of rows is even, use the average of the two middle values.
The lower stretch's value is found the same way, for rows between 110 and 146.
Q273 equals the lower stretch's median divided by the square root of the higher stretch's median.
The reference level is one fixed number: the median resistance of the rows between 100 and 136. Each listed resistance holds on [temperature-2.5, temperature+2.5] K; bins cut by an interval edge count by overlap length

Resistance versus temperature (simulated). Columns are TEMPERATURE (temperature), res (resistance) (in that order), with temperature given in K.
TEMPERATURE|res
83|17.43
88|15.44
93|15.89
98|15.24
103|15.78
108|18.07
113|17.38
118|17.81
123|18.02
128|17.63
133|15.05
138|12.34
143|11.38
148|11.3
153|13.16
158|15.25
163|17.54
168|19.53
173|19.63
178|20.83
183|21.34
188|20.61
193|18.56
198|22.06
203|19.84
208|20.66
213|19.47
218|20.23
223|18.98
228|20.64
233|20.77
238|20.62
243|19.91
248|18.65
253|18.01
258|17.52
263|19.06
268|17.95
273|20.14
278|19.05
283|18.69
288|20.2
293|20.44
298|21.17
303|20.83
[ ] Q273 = 0.0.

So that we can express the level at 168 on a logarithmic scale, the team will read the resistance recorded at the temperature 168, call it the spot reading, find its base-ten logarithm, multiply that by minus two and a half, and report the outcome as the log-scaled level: -3.23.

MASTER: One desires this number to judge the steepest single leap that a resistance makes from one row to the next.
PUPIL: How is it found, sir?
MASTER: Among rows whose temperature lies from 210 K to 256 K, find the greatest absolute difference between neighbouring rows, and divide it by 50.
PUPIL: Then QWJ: 0.033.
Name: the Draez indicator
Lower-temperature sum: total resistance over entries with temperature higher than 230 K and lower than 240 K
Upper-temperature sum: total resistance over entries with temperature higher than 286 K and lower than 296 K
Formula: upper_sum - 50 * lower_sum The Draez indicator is -2029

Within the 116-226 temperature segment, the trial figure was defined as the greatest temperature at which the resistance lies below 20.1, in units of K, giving 223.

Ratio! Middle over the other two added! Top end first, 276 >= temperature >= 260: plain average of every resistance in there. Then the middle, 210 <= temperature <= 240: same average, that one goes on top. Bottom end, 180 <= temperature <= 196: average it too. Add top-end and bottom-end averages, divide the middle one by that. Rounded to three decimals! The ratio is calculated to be 0.513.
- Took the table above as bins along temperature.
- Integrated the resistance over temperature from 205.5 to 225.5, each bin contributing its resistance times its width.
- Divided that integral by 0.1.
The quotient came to 3967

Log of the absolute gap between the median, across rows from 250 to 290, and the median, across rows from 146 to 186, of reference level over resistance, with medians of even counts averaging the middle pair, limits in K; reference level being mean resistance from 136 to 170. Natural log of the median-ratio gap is -4.1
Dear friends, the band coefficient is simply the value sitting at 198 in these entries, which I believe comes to 22.06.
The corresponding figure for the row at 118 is 17.81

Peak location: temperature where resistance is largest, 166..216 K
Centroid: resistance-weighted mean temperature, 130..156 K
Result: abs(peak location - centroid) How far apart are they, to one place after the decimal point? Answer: 55.4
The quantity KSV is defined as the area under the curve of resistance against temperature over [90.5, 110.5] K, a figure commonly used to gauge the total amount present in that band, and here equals 325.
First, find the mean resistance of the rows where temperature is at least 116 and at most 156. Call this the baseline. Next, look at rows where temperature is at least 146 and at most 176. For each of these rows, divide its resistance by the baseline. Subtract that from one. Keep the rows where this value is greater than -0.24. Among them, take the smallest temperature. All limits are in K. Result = 148 K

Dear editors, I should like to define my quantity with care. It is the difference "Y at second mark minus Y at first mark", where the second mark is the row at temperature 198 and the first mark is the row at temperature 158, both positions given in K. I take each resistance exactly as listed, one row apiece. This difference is 7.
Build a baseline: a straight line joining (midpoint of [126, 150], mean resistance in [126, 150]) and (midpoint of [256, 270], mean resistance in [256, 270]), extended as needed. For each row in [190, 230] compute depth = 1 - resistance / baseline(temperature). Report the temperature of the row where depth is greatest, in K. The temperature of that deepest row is 223 K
